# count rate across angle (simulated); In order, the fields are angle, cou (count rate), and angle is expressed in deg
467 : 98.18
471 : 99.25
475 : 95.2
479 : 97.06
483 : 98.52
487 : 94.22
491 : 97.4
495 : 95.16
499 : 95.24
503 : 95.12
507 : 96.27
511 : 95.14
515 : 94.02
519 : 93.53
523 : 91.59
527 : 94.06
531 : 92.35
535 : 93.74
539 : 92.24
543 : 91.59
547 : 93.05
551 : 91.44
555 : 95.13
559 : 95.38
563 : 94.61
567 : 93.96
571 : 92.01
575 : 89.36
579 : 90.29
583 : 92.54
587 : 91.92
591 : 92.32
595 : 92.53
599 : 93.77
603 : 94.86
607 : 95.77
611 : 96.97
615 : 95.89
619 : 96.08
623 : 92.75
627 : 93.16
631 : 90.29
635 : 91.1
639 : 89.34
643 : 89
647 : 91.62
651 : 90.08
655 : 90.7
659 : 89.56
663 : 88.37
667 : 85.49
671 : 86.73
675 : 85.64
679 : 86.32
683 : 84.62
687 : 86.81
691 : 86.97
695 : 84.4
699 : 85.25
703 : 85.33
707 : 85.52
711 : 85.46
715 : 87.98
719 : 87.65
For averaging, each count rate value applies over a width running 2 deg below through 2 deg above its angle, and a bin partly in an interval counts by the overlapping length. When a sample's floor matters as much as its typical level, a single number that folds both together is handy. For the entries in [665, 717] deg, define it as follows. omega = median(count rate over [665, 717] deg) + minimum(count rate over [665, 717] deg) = 169.9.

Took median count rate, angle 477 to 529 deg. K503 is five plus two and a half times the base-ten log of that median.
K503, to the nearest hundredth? 9.95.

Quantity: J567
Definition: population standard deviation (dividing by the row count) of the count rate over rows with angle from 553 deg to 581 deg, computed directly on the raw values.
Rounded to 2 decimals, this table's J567 2.24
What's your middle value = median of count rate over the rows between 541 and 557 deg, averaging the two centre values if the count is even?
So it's 92.3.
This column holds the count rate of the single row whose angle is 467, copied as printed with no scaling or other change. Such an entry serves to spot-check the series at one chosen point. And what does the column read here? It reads 98.18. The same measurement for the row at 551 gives 91.44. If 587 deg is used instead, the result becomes 91.92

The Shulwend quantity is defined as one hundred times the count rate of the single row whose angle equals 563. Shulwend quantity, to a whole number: 9461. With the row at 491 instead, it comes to 9740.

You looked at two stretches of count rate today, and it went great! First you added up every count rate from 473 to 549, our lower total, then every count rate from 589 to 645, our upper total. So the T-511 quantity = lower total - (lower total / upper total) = 1794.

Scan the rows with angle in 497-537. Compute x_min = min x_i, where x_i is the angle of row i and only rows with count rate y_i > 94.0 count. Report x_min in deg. 499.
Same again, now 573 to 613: 603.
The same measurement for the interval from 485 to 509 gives 487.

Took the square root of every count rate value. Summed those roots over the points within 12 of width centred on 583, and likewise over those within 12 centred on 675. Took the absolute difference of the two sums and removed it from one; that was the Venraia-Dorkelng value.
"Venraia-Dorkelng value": 0.15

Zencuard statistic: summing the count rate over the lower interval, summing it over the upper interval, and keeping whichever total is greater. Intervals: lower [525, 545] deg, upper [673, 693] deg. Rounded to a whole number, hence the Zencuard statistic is 464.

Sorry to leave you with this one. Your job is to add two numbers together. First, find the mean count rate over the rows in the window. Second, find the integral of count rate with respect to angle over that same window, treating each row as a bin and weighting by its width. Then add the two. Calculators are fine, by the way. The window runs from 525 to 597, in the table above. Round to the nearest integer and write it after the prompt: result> 6767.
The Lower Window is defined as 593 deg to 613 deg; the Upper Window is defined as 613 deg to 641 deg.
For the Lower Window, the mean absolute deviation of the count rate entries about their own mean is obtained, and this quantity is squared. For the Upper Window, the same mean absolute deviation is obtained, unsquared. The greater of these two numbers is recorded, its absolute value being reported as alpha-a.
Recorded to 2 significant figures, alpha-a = 2.1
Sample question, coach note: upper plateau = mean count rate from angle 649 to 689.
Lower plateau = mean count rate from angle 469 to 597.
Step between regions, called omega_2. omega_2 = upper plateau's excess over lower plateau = -6.5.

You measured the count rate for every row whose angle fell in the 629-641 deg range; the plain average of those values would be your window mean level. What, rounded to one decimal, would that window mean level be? 90.2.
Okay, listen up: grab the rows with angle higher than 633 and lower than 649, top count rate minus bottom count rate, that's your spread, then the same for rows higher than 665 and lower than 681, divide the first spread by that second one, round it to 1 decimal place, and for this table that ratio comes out 2.1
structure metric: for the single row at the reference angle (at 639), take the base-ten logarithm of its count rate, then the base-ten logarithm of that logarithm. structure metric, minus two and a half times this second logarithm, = -0.726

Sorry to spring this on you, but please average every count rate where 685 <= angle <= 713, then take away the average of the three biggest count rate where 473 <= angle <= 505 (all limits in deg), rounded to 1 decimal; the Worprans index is -12.0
